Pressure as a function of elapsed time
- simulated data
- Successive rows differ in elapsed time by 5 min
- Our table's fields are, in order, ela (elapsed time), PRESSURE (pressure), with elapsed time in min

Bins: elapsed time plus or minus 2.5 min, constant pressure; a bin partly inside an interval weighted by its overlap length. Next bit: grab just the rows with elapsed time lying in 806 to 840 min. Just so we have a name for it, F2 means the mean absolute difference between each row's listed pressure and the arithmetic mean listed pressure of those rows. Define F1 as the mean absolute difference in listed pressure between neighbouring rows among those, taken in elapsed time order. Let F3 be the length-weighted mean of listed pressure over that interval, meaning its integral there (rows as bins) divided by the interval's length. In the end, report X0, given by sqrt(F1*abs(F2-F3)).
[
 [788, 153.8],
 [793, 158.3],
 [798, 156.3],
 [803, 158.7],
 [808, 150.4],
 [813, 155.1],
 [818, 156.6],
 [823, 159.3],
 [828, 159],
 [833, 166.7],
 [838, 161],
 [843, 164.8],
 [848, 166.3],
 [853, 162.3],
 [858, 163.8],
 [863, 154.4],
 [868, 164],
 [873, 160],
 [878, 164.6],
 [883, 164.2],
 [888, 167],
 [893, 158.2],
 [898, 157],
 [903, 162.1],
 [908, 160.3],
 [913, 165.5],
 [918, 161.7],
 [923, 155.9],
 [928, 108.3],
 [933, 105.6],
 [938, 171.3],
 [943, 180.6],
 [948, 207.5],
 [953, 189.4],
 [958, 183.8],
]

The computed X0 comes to 24.1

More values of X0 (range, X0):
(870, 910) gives 23.7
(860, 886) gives 27.1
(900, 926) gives 25.6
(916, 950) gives 57.8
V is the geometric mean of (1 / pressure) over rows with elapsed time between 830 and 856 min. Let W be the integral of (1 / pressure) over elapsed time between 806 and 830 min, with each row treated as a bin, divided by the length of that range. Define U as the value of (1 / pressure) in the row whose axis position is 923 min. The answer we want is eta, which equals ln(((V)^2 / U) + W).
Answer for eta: -4.41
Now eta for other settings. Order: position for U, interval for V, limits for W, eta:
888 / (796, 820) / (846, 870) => -4.34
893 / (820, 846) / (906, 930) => -4.36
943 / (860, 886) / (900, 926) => -4.33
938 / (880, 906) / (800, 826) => -4.35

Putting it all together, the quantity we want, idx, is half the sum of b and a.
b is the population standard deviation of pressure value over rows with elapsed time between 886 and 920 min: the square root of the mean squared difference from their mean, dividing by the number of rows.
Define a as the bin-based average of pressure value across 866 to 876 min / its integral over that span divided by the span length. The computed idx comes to 82.7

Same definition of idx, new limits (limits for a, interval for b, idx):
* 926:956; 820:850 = 82.5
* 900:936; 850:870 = 75.0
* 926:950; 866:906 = 78.9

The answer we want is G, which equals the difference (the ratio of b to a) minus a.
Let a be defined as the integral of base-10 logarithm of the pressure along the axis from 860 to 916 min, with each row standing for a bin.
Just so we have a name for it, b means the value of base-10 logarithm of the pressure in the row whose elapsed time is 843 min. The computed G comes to -124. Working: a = 124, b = 2.22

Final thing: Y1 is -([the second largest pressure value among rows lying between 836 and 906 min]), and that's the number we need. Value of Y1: -166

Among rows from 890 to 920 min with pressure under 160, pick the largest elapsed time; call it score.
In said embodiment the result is 898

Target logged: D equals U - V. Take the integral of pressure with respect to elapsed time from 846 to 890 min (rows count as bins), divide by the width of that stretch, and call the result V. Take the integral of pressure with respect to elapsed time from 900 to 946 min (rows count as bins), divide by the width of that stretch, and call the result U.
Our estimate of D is -9.9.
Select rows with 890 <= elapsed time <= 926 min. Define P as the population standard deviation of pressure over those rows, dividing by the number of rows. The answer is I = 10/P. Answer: 3.2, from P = 3.08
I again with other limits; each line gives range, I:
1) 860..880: 2.5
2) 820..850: 3.1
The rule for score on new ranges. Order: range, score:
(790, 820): 818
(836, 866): 863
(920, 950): 933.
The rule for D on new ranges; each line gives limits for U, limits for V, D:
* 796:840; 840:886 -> -4.6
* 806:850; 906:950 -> 3.1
